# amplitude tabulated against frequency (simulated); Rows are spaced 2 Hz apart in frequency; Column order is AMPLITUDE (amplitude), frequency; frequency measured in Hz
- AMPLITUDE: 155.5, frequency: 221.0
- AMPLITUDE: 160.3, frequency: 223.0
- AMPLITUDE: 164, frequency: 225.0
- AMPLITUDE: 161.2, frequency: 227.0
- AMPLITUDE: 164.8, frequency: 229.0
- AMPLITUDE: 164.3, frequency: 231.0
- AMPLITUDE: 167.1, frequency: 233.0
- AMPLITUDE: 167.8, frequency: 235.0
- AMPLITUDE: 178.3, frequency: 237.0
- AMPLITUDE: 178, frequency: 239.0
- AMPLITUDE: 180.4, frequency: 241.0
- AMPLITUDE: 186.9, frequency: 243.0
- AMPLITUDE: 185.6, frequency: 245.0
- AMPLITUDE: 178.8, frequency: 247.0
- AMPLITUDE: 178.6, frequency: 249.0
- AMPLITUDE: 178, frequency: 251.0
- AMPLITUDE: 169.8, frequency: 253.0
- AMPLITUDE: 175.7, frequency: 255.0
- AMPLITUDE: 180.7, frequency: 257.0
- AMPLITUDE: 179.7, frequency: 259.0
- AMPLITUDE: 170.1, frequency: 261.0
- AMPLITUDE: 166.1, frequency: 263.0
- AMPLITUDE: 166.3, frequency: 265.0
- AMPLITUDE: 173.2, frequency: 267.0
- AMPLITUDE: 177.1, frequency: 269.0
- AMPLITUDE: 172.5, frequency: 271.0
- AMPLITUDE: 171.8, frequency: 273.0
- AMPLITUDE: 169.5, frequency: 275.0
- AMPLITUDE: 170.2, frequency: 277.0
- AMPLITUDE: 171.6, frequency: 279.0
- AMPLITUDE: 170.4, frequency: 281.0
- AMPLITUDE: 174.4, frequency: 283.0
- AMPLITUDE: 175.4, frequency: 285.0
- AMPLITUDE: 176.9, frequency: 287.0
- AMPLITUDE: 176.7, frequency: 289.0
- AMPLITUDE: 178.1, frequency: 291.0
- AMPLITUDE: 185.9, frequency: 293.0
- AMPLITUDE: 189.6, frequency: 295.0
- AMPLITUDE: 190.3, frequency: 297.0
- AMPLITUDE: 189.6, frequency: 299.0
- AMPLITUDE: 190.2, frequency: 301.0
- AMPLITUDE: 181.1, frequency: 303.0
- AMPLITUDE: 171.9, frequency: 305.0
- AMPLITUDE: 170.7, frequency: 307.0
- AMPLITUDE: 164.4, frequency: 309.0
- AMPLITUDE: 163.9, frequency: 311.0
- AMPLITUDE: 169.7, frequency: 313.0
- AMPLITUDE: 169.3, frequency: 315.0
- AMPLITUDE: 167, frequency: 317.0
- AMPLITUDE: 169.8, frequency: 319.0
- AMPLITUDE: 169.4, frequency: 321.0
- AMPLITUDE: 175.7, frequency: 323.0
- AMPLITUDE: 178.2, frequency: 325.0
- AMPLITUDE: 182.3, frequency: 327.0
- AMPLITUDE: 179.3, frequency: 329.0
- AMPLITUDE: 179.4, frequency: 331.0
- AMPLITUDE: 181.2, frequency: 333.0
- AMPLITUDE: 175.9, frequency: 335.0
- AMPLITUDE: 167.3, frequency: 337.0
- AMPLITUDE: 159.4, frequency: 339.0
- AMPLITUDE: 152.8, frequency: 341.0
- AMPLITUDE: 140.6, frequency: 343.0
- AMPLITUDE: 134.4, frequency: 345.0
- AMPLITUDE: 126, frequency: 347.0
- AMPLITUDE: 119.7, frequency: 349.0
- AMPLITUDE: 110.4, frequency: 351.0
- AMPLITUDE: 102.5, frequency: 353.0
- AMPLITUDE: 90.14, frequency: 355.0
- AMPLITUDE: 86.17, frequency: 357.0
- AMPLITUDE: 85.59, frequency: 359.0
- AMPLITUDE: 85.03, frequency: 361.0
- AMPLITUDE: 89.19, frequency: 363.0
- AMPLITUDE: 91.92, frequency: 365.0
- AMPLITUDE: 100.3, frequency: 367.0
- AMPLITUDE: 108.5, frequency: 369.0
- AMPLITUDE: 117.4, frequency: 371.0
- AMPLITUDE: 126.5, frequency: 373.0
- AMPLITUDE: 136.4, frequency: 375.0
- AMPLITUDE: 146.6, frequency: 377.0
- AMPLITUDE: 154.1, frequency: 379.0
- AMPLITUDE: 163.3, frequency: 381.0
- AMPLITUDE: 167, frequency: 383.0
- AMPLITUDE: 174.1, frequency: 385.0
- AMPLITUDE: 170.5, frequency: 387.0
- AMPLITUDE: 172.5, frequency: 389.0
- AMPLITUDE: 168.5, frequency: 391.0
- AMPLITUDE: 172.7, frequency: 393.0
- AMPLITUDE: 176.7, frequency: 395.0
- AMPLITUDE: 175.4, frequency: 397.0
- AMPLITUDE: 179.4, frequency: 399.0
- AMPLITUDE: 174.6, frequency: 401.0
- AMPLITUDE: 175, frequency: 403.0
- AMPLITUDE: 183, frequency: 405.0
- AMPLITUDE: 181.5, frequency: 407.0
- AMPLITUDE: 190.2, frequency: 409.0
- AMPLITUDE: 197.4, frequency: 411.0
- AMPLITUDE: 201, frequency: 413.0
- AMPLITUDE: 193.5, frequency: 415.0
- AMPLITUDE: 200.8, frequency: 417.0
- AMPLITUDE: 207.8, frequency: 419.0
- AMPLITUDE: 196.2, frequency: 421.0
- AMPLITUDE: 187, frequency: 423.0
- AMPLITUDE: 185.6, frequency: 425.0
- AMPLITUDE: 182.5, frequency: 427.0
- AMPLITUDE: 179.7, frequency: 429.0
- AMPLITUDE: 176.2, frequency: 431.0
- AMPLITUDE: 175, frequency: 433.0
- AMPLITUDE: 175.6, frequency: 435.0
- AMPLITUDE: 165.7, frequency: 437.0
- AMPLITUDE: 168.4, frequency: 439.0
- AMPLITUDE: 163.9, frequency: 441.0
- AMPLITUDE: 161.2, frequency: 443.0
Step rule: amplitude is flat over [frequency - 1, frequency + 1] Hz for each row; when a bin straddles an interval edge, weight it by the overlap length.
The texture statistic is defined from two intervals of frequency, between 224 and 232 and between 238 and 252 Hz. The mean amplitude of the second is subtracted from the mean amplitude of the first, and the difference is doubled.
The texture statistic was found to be -35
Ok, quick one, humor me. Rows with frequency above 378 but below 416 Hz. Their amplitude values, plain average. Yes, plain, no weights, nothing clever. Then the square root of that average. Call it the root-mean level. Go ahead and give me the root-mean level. 13.3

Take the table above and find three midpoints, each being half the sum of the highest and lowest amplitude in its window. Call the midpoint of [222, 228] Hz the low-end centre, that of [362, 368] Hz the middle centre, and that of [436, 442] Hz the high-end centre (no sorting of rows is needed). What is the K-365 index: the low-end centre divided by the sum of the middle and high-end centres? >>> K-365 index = 0.62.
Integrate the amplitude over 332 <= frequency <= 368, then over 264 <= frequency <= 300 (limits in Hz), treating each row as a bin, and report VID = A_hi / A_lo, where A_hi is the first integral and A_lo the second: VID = 0.69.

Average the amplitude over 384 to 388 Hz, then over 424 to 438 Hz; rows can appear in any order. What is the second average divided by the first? 1.03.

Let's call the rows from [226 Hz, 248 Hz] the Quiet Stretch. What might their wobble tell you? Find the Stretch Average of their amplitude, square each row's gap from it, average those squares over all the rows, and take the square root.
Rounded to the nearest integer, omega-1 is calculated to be 9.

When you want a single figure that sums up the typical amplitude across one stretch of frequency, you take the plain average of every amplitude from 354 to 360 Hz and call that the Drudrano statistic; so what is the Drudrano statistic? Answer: 87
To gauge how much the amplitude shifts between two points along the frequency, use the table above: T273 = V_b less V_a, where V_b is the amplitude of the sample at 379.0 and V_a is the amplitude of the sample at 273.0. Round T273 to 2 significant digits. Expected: -18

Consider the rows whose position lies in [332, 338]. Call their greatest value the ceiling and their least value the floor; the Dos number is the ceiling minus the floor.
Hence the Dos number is 13.9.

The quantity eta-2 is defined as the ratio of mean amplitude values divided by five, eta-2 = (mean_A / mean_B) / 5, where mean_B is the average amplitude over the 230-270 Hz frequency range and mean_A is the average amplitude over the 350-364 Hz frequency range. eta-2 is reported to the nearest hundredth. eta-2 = 0.11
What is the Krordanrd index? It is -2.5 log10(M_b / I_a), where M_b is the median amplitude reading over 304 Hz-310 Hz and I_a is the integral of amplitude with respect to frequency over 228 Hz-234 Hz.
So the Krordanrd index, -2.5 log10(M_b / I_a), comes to 1.91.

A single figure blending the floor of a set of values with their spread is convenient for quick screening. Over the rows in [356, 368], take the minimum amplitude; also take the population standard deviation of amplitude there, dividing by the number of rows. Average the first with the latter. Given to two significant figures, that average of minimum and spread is 45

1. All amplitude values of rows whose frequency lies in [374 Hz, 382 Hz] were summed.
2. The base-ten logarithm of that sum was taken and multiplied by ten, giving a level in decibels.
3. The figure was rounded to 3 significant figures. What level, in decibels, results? 27.8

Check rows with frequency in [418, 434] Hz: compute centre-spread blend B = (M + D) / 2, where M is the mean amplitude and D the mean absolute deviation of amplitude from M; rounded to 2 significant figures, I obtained 97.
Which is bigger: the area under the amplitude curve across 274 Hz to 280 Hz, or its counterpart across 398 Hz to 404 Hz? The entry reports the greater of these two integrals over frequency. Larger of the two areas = 1058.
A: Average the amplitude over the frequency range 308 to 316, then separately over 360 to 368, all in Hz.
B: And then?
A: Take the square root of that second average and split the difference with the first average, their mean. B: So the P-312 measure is 88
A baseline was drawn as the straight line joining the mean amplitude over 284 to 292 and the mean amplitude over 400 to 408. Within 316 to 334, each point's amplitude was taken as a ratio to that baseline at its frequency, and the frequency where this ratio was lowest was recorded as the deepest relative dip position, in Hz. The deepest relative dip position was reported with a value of 317.0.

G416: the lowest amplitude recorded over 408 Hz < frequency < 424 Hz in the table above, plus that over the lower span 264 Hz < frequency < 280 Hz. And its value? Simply 353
